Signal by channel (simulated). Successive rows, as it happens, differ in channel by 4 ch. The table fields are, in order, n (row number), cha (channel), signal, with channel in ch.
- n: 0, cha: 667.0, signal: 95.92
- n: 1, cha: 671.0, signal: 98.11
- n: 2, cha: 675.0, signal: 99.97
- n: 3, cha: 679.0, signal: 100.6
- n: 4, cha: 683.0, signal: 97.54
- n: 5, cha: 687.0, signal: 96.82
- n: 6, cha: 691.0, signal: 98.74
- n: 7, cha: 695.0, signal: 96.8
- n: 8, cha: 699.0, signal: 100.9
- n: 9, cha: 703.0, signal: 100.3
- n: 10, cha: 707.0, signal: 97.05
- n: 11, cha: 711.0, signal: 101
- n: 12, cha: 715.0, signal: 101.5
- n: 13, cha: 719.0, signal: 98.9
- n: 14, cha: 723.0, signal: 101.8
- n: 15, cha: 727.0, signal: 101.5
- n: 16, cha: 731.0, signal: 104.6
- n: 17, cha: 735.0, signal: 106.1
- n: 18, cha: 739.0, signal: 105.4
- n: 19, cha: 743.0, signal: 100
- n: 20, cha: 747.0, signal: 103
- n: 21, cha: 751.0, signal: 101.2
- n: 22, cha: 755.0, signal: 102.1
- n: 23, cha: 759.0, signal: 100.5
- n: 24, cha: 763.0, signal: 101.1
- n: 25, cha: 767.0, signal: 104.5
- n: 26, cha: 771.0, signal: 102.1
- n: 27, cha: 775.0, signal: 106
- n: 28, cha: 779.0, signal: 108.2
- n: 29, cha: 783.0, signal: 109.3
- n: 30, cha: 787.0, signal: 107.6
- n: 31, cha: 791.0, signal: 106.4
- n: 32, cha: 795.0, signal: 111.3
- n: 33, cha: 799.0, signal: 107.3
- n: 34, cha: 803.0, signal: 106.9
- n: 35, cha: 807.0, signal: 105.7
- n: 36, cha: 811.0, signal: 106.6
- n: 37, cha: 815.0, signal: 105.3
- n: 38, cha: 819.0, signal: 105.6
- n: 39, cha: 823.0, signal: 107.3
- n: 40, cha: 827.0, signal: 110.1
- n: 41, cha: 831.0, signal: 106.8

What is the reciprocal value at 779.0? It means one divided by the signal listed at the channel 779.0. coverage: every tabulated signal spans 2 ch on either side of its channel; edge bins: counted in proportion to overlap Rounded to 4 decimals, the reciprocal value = 0.0092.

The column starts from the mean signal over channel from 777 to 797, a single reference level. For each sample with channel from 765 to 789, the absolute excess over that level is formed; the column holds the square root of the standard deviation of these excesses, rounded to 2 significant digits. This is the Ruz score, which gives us 1.5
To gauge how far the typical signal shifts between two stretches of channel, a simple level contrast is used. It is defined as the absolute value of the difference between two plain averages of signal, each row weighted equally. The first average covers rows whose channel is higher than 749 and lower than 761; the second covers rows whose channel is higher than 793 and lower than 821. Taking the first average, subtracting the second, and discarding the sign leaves 6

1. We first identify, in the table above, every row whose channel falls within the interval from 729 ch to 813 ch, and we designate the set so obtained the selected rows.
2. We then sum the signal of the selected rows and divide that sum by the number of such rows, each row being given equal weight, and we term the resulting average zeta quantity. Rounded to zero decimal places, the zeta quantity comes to 105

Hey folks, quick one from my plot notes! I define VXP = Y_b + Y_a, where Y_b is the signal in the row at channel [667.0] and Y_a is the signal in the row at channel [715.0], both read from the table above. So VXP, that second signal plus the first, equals 197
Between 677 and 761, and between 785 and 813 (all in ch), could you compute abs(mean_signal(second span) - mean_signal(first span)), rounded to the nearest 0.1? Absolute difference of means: 6.6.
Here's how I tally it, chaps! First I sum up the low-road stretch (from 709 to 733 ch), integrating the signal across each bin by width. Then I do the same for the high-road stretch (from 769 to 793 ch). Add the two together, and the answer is 4996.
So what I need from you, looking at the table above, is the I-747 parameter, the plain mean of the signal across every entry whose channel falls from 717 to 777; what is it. 103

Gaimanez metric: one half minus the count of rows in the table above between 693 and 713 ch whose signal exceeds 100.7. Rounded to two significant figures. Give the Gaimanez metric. -1.5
